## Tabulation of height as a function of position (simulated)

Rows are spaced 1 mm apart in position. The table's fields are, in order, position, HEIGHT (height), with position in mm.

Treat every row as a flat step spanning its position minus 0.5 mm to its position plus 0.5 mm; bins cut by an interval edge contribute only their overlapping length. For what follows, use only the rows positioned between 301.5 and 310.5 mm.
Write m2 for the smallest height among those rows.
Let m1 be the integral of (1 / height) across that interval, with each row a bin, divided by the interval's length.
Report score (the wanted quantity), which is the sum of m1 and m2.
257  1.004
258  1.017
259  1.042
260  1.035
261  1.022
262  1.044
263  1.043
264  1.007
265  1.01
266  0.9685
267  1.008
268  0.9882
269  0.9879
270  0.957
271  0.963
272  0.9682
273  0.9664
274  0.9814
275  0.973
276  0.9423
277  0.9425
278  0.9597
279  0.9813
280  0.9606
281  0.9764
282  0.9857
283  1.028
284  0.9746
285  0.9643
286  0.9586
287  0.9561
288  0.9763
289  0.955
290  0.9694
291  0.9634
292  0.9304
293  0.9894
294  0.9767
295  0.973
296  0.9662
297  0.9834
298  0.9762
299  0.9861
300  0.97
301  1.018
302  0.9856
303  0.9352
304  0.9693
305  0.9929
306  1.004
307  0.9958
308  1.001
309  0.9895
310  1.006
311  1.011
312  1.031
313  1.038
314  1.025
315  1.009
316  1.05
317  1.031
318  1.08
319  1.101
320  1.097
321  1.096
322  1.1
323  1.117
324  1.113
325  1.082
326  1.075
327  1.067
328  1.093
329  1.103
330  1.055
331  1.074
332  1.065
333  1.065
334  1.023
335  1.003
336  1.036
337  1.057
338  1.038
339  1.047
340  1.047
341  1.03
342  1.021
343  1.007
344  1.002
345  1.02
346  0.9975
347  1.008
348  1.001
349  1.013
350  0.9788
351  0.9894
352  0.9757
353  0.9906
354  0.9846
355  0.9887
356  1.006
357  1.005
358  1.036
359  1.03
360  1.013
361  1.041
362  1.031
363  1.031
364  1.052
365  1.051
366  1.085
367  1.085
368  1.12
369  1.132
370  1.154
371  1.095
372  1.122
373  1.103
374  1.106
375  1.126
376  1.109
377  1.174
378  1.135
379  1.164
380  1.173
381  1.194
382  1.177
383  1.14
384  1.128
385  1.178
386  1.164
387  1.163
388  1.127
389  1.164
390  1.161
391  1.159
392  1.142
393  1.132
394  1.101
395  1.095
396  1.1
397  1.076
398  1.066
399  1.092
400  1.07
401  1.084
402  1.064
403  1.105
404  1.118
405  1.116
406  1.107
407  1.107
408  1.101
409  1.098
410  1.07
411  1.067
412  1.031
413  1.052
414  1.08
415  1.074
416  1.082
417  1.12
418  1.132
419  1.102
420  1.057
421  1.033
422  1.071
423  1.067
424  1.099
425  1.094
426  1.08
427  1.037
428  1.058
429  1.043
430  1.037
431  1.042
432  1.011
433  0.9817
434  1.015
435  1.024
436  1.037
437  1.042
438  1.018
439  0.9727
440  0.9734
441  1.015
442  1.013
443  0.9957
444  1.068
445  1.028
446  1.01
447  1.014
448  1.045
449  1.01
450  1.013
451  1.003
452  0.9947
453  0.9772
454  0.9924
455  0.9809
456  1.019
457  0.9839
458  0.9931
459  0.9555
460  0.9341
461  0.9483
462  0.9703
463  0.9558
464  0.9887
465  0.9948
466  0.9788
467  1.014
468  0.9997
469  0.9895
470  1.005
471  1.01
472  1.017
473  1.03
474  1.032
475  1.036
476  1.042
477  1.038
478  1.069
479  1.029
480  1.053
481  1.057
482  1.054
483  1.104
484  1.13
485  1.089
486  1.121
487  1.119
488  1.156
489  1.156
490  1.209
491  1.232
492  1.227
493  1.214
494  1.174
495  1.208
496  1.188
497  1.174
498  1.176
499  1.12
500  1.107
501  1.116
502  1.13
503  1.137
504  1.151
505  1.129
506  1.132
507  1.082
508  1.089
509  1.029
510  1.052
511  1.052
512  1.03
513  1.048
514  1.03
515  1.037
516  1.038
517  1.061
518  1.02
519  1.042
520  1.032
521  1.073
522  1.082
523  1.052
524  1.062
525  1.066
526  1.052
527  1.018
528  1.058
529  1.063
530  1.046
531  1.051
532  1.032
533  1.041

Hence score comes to 1.949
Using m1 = 1.01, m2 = 0.9352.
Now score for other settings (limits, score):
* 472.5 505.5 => 1.923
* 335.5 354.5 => 1.964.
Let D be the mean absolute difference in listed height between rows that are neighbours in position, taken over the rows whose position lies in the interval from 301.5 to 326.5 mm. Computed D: 0.0175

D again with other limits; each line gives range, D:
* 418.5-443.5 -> 0.0210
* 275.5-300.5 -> 0.0178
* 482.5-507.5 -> 0.0221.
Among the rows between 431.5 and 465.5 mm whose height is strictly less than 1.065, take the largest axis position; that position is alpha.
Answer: 465 mm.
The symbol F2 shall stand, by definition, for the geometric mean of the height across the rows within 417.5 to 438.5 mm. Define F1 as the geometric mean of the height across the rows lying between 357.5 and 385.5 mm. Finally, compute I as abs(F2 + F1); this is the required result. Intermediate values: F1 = 1.11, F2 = 1.05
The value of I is 2.16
